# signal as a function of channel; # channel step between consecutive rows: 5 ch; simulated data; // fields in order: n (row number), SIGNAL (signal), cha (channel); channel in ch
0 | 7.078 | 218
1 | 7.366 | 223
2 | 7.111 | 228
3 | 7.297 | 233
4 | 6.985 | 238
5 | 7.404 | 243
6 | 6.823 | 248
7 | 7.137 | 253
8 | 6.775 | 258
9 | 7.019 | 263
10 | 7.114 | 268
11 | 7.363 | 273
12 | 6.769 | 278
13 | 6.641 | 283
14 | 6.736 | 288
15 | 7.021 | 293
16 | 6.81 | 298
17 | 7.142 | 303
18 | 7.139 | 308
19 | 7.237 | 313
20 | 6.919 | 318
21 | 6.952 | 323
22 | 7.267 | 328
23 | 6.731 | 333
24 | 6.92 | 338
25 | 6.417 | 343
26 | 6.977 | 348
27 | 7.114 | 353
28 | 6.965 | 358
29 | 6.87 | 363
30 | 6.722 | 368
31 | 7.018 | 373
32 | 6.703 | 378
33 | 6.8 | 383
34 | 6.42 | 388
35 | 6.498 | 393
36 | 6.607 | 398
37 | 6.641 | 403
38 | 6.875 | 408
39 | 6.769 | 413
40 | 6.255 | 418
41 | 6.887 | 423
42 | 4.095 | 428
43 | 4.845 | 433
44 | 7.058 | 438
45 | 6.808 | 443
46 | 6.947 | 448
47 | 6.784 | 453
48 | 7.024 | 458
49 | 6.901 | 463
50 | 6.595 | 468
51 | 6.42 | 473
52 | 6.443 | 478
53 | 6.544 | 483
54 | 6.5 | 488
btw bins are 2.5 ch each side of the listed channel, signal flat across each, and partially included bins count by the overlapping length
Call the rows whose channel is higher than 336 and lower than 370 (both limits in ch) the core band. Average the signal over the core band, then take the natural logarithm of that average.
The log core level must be 1.925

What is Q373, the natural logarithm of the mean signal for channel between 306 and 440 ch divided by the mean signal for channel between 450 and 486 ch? 0.00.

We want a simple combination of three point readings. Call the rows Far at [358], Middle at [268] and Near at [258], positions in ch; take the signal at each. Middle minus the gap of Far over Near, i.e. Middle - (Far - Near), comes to 6.9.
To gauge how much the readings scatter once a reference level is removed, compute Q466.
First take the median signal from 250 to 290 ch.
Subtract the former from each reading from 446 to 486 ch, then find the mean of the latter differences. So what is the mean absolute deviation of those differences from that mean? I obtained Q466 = 0.21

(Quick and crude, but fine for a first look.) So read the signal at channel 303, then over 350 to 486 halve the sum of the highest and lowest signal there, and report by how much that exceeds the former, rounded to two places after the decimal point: -1.54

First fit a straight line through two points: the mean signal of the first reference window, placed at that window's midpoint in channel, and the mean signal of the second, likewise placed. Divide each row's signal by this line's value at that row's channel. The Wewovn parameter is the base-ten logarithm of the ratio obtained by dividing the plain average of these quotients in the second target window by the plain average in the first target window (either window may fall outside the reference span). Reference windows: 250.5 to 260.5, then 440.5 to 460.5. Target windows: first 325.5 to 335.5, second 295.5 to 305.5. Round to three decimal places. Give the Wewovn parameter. -0.002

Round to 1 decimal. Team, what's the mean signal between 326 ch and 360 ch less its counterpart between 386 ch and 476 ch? 0.4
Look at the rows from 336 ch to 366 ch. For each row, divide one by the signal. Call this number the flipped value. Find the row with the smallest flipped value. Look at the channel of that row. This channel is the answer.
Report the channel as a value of 353 ch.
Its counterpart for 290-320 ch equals 313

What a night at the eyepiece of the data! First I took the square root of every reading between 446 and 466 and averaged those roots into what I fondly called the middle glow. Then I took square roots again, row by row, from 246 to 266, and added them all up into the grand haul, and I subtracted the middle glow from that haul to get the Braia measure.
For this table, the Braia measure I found 7.9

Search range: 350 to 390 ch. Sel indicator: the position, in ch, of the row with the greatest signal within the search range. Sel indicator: 353 ch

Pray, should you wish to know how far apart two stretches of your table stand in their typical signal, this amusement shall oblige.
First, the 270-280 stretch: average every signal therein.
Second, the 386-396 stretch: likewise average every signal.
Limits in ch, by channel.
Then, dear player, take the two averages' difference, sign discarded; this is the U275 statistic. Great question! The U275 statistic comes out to 0.61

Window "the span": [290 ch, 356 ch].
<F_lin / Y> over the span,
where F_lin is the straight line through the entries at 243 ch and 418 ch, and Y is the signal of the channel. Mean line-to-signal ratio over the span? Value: 0.99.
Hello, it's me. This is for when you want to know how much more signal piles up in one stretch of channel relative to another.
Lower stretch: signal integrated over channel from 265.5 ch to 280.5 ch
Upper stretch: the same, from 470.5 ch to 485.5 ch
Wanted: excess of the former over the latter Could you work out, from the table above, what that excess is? 9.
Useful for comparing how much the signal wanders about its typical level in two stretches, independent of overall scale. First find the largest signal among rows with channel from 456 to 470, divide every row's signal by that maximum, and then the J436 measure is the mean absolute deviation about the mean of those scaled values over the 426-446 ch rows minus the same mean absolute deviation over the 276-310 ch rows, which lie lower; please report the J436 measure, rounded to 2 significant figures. 0.15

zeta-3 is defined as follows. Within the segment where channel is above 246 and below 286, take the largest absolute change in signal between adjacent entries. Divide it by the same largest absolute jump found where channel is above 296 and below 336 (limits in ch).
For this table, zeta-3 1.1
